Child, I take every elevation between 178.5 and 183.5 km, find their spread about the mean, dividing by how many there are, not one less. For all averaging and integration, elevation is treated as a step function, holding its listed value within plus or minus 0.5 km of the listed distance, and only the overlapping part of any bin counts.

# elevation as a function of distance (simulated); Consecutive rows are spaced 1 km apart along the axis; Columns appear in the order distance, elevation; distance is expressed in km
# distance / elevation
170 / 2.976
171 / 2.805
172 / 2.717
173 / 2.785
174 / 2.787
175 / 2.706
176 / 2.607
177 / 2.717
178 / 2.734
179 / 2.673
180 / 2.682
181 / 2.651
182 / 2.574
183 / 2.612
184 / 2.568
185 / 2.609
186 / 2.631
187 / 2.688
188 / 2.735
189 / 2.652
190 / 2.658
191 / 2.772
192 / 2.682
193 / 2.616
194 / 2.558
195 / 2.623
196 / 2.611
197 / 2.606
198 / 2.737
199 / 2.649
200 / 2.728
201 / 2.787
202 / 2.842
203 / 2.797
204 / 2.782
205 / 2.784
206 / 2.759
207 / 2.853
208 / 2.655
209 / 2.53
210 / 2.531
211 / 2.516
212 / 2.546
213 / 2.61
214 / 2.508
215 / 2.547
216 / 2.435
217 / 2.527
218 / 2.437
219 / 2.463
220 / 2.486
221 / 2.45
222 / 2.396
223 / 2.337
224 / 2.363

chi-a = 0.040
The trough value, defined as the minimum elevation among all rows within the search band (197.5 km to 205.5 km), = 2.649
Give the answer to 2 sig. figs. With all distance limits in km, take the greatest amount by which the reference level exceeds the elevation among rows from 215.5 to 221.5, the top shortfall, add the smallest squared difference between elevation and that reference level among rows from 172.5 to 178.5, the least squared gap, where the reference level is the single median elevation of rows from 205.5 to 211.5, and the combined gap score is 0.16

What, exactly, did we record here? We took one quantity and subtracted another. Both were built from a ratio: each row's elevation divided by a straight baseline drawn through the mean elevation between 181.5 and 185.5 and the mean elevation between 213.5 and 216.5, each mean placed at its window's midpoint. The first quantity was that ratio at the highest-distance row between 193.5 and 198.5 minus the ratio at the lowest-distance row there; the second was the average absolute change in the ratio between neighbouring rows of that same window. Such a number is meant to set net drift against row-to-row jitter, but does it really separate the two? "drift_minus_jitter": 0.054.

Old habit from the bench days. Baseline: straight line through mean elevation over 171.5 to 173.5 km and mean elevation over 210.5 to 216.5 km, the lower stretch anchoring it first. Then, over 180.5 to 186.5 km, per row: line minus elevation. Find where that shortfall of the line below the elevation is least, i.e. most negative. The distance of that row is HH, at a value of 186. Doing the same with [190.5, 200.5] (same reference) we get 200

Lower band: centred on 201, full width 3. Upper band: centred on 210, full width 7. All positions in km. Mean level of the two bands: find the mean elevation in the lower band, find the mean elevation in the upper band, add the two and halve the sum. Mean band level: 2.70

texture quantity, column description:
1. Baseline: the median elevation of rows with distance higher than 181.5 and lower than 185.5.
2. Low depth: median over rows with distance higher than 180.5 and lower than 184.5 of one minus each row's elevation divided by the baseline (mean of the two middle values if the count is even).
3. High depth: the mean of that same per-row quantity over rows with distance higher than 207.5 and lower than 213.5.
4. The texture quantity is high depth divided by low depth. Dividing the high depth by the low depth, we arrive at -18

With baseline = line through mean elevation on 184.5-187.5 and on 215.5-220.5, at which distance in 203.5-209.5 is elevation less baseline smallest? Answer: 209 km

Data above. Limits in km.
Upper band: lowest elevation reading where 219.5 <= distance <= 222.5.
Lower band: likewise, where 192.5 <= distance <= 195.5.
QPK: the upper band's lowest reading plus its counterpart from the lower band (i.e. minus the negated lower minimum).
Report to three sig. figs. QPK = 4.95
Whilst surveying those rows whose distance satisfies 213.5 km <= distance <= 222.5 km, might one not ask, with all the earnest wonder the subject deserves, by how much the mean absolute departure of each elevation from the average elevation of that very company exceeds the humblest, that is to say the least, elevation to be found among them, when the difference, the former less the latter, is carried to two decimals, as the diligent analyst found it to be -2.36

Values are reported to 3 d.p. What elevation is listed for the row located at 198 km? 2.737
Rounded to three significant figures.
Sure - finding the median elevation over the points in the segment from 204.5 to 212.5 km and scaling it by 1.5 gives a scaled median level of 3.90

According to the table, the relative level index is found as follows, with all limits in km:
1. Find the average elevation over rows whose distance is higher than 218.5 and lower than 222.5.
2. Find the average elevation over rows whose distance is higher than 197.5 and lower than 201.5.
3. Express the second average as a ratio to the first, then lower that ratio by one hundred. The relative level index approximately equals -98.9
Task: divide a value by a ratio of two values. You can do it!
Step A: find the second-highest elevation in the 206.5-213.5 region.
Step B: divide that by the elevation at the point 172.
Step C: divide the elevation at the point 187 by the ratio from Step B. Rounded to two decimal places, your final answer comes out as 2.75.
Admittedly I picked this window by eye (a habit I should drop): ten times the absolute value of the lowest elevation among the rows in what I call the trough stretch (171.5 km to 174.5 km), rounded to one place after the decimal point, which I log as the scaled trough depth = 27.2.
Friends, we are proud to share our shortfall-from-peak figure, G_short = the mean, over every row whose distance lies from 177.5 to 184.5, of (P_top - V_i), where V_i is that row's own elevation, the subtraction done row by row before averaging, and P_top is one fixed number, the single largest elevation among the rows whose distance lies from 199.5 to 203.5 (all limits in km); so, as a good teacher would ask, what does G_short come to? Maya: 0.20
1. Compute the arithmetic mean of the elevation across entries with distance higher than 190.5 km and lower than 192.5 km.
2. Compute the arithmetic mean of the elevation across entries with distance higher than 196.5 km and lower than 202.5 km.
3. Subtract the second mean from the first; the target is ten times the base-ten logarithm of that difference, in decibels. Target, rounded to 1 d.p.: -26.6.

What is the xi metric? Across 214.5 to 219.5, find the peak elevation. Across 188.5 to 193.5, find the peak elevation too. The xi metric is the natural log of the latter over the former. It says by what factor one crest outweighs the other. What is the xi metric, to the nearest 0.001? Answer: 0.085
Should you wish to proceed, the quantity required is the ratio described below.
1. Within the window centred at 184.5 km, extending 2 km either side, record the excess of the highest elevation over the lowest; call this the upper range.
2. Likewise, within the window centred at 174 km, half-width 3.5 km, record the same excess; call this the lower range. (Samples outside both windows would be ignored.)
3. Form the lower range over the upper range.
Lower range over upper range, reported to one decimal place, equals 3.1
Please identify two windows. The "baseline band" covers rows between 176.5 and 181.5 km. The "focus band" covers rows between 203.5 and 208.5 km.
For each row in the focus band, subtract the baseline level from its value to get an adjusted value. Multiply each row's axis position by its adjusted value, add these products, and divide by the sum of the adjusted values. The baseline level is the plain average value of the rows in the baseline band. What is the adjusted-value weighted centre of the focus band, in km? 205.5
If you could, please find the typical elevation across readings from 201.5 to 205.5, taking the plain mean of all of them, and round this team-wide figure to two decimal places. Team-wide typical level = 2.80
